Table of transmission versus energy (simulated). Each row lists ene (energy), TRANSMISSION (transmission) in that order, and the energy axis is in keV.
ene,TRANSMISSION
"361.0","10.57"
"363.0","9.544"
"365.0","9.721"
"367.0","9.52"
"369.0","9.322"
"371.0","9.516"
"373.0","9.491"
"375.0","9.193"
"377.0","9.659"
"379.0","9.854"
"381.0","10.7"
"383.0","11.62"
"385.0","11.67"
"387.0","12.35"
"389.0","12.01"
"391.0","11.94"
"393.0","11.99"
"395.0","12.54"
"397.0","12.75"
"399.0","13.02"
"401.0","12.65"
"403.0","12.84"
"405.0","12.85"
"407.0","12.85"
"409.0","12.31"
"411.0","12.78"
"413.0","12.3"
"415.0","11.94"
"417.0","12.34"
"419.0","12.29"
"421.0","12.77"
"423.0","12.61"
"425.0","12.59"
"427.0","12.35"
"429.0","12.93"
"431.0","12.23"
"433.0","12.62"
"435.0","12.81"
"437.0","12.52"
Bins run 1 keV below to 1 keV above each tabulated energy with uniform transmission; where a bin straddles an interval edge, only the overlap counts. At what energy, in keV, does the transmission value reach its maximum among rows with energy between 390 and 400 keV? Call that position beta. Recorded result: 399.0 keV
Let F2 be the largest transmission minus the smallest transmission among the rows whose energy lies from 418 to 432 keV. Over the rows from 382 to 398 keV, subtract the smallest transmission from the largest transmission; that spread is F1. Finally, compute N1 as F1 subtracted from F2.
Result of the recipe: -0.43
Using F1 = 1.13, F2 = 0.70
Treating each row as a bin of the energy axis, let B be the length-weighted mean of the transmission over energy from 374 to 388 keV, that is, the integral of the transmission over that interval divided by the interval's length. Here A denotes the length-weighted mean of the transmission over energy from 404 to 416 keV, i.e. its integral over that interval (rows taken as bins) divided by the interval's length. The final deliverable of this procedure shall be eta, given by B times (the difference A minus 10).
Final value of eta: 27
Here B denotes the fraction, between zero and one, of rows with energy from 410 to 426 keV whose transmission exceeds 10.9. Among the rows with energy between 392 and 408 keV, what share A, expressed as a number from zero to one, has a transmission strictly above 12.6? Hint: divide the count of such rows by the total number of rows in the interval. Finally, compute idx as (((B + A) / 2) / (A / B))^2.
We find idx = 1.4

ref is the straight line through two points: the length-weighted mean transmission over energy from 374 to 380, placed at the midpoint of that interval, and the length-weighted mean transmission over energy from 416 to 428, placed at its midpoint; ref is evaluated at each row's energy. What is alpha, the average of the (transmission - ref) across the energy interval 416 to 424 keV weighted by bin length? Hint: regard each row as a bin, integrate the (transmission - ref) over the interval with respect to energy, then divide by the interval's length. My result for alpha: 0.1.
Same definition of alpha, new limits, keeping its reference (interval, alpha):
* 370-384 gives 0.4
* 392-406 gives 1.7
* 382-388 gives 1.8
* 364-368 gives 0.8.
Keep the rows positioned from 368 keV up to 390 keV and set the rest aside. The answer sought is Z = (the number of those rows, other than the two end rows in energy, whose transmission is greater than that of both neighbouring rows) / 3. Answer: 0.67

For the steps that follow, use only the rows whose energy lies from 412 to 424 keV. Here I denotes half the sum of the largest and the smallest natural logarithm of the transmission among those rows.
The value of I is 2.51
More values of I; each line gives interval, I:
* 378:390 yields 2.40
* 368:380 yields 2.25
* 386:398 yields 2.51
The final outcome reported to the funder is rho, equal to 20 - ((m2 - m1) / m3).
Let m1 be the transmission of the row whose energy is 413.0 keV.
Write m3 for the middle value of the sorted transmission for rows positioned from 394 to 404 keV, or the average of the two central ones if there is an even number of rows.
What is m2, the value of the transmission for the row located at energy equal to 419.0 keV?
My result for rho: 20.0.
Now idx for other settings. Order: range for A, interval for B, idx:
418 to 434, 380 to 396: 1.4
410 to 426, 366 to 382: 0.0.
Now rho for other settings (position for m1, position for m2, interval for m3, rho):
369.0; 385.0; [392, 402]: 19.8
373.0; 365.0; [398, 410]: 20.0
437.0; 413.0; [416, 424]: 20.0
